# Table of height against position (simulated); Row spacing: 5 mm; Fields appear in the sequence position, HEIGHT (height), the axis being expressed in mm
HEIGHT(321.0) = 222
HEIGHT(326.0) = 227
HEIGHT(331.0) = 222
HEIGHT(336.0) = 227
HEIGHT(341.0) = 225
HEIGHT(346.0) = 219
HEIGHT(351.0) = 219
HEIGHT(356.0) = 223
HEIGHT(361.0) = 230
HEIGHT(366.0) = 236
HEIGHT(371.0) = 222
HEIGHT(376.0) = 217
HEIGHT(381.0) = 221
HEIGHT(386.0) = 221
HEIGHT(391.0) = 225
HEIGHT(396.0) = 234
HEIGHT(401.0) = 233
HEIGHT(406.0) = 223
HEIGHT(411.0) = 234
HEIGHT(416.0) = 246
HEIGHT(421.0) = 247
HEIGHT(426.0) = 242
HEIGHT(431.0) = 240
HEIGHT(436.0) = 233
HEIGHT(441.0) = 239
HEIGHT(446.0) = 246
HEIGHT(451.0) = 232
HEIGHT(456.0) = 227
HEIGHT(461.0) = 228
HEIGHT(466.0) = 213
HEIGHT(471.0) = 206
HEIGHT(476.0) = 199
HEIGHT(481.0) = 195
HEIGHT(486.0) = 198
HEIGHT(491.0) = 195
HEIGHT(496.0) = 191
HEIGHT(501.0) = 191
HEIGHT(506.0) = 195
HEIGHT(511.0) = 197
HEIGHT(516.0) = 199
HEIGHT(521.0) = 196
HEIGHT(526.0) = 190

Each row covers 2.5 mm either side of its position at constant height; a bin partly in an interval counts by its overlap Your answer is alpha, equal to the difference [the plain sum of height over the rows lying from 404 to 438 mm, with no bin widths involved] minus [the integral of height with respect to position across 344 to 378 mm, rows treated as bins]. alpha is -5947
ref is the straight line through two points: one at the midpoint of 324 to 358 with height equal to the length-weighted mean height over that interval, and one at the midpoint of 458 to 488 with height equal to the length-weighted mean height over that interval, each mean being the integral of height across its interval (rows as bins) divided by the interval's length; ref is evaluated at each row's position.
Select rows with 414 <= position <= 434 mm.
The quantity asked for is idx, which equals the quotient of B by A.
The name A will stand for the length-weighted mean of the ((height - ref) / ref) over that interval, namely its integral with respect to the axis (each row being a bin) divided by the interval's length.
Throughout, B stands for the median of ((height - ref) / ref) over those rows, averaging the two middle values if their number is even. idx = 1.0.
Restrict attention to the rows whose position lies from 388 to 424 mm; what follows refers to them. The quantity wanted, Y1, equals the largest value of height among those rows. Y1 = 247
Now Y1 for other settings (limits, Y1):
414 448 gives 247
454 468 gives 228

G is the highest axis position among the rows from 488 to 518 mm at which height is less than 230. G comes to 516.0 mm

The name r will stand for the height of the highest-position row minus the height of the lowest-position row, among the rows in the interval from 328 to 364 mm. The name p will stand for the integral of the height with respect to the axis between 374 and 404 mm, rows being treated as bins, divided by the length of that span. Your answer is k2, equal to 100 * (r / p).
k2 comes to 4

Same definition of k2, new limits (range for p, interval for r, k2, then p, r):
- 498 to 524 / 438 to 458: -6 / 195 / -12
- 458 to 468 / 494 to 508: 2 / 221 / 4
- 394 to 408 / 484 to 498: -3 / 230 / -7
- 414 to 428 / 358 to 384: -4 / 245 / -9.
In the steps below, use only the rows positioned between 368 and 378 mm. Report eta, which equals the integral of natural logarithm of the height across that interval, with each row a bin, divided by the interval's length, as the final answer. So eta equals 5.40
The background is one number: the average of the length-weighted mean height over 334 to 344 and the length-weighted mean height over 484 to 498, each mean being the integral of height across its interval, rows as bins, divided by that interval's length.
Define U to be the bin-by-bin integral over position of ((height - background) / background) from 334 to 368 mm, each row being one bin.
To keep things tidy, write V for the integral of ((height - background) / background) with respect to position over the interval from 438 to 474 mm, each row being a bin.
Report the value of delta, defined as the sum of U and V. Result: 5.4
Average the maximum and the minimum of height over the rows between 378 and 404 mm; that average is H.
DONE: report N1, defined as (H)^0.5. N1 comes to 15.1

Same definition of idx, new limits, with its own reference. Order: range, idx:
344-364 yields -0.3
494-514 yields 1.1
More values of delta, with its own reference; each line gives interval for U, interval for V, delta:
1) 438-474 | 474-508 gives 0.4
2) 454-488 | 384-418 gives 3.2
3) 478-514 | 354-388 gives -0.3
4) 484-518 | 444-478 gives -0.6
